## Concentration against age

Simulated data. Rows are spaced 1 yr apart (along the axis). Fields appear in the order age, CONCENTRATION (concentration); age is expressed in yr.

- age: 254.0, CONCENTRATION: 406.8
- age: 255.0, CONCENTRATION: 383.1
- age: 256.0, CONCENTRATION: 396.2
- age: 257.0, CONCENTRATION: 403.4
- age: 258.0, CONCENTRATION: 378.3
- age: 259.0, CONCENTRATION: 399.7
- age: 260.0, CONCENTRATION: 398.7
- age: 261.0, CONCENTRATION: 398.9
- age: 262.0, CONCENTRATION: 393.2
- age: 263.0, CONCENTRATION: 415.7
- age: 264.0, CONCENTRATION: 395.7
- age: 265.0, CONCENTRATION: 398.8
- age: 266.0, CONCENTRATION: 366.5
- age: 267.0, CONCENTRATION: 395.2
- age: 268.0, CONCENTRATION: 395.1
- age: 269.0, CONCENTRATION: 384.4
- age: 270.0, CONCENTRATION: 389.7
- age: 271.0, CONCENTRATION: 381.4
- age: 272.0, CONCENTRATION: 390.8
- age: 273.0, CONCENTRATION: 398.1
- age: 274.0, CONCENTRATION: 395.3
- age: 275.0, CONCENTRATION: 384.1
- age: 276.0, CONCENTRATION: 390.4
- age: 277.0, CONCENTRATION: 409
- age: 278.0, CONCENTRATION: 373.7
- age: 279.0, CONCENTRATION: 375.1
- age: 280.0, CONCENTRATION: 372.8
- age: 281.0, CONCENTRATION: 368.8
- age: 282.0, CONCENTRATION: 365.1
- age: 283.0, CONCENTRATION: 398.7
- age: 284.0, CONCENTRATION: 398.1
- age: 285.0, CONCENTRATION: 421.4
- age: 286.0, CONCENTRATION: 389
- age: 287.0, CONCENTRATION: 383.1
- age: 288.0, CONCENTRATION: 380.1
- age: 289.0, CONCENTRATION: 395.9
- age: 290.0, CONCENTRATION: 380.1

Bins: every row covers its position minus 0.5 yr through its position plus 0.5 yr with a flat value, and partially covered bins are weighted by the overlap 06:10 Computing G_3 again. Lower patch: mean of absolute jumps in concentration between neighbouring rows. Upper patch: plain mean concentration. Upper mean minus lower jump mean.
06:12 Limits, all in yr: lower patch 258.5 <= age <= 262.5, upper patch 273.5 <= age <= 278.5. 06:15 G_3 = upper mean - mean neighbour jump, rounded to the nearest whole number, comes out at 388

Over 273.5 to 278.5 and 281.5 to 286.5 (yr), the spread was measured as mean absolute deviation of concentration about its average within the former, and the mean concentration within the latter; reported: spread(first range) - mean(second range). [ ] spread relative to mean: -385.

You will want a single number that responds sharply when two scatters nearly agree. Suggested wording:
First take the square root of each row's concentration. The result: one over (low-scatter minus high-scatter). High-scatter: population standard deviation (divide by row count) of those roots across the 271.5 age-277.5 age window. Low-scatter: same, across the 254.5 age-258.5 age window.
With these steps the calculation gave 17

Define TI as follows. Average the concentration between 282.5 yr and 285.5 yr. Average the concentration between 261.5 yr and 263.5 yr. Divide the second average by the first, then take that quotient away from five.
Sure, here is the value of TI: 4.00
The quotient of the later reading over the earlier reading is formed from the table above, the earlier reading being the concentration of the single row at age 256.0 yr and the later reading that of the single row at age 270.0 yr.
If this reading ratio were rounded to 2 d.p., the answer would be 0.98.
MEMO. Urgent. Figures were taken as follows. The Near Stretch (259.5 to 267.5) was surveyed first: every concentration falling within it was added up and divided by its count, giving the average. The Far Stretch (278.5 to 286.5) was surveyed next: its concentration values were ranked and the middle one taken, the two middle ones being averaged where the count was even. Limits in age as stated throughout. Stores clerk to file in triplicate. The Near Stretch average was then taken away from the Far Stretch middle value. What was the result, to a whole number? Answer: -13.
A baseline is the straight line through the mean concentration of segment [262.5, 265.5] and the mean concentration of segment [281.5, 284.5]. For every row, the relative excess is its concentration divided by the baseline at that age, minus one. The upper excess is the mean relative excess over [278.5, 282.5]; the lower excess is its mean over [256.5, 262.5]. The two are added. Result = -0.08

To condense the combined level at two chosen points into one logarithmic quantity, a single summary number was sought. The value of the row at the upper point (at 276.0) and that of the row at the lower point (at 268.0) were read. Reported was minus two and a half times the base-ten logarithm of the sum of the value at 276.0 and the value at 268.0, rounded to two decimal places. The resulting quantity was -7.24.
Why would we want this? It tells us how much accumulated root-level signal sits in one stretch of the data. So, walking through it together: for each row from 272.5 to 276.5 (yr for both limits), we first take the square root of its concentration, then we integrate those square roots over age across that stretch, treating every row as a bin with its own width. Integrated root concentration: 79.2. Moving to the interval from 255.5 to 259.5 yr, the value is 79.4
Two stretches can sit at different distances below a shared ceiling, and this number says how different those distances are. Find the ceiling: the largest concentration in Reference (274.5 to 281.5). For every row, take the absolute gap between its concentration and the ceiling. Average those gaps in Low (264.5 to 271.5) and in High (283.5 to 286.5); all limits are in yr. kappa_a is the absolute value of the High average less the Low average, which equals 7.3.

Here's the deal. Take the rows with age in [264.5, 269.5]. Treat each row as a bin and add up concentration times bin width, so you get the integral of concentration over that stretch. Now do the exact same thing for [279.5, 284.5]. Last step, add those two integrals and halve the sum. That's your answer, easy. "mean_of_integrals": 1922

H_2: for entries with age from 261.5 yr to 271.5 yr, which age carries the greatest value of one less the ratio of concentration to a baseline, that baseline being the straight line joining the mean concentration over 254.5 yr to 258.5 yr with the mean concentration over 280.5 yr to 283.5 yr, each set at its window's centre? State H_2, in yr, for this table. 266.0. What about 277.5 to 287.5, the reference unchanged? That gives 282.0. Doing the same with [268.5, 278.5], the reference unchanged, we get 278.0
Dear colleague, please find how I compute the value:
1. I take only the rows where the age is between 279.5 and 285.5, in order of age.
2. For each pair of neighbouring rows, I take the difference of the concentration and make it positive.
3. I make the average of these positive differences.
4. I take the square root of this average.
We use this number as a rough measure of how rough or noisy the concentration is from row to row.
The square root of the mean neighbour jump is 3.61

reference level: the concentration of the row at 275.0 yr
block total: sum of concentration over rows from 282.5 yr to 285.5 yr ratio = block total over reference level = 3.17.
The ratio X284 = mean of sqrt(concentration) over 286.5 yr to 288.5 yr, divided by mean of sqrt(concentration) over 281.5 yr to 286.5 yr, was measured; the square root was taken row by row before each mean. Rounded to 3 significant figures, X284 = 0.984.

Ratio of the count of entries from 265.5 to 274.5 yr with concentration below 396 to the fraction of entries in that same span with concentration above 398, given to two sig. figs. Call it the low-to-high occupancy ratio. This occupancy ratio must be 72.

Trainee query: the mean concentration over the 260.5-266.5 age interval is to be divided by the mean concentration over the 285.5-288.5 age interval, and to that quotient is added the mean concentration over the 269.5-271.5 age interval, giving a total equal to 386.6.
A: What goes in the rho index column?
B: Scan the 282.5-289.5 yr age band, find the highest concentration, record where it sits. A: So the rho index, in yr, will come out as 285.0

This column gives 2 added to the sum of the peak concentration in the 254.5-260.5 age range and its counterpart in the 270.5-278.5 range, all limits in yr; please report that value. 814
